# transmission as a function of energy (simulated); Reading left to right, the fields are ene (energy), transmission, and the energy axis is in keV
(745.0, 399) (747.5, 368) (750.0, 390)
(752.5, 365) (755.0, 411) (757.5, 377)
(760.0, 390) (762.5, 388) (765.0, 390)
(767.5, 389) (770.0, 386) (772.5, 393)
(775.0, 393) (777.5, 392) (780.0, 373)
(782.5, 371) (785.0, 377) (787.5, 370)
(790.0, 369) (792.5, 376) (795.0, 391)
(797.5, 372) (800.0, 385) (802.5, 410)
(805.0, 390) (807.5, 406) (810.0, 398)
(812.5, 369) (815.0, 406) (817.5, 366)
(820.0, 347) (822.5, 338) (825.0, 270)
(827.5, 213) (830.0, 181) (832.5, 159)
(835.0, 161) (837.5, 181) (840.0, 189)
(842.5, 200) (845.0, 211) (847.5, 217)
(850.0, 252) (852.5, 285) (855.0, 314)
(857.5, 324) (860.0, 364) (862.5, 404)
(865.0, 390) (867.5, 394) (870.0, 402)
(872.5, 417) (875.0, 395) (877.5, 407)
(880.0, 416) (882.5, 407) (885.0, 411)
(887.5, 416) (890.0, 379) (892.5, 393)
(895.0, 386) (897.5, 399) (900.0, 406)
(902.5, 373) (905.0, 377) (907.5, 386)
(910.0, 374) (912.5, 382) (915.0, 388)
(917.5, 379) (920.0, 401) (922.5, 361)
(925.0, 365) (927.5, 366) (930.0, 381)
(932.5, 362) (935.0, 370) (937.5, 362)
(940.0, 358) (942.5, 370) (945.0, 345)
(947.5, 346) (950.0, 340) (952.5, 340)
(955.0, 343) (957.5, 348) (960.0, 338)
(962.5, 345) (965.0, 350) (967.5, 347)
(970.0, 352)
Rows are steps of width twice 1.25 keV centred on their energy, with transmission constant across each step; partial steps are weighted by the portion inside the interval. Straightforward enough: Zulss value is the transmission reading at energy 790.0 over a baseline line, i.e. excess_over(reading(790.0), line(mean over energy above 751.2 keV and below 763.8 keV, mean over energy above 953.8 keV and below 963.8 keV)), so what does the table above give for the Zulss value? -10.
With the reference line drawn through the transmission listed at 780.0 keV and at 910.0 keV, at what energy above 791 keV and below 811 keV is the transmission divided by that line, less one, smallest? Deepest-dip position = 797.5 keV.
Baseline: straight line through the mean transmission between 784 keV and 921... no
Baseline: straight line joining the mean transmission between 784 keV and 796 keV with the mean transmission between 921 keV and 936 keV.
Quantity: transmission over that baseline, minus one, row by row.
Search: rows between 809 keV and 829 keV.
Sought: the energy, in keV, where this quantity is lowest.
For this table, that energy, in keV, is 827.5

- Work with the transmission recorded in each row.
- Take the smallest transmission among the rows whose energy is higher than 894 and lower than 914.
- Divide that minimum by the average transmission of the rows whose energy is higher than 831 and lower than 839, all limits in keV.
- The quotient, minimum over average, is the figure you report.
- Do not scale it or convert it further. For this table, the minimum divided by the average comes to 2.2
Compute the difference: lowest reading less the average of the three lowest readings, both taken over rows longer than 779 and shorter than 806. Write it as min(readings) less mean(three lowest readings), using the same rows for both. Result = -1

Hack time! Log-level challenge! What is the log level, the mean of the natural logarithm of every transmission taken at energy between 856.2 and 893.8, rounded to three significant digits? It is 5.98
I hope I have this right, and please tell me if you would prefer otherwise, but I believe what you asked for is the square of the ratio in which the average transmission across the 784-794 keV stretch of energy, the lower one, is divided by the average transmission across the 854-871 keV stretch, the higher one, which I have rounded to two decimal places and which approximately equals 1.01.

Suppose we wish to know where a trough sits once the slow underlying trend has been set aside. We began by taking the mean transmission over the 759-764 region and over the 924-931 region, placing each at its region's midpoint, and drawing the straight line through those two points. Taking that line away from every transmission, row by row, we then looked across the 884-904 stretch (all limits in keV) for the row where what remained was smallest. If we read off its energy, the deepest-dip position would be 902.5 keV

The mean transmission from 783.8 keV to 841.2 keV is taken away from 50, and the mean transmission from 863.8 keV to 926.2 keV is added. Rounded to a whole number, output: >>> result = 119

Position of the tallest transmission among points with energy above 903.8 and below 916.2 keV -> 915.0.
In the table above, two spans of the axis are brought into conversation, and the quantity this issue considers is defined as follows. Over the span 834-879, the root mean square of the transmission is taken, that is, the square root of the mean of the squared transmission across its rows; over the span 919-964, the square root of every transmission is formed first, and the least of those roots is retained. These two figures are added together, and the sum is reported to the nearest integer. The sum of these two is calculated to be 338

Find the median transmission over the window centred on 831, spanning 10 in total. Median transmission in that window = 171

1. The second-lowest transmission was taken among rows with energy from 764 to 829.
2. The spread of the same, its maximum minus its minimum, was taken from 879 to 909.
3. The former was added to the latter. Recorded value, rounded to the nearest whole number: 313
